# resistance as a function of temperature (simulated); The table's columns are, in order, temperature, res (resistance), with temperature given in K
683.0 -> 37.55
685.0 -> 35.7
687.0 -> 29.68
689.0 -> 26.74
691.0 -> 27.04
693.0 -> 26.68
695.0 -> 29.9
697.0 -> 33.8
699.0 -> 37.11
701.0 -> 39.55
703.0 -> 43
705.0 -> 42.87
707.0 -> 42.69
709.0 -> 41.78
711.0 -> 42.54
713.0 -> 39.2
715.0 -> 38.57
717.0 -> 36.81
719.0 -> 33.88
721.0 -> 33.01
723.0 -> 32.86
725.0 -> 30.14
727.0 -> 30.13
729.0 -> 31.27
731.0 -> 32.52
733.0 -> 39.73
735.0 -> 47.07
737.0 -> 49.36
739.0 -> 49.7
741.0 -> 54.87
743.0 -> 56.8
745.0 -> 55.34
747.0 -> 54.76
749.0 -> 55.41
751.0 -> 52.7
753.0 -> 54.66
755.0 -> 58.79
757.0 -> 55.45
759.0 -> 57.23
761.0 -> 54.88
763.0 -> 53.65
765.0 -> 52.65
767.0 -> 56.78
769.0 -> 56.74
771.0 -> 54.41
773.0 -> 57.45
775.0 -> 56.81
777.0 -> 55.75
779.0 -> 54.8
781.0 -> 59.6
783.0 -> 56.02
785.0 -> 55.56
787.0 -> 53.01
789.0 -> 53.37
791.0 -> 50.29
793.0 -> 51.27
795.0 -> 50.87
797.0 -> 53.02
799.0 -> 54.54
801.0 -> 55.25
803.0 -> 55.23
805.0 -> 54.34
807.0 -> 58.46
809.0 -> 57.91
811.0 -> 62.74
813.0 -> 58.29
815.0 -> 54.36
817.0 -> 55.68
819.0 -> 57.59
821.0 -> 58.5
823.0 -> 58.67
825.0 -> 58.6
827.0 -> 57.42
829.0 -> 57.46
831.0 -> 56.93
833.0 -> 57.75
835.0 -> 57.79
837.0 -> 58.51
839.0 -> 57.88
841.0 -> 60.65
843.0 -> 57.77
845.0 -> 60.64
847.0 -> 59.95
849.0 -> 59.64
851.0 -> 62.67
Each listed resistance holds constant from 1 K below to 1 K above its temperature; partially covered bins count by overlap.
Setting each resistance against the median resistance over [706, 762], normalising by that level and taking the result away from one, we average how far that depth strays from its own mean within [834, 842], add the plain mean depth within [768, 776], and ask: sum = -0.23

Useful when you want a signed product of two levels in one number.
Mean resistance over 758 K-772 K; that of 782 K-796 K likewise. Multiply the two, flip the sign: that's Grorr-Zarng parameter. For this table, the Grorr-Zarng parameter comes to -2920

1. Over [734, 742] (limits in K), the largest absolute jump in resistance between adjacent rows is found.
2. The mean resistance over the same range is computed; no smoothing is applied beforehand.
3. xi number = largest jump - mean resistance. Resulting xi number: -45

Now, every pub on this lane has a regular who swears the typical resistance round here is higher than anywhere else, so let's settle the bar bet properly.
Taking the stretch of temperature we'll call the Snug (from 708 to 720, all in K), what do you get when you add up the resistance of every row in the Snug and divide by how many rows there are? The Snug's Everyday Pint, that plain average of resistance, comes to 39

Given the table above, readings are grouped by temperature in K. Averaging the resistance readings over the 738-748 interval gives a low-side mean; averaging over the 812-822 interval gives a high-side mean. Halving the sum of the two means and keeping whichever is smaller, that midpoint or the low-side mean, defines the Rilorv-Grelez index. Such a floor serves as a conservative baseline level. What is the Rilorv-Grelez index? 54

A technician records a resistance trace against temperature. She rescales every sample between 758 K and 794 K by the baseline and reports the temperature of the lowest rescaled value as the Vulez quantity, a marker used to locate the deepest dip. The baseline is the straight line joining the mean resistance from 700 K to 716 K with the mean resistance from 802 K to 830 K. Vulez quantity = 791.0 K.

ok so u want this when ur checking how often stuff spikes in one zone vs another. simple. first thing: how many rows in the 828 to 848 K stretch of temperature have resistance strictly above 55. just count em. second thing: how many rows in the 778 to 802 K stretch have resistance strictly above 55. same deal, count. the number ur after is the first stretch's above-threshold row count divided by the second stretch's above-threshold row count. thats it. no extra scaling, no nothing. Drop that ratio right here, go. 2.5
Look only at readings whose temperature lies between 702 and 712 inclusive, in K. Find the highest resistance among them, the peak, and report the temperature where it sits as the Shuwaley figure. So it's 703.0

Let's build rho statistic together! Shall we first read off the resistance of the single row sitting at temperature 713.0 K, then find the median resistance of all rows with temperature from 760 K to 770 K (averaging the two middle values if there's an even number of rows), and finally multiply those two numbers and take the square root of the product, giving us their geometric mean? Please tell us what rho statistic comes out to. 46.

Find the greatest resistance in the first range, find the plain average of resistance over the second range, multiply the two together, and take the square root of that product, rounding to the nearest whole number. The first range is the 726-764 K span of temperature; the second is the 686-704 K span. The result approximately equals 44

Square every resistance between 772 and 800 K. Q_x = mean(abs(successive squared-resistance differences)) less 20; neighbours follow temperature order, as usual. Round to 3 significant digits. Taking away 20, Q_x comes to 170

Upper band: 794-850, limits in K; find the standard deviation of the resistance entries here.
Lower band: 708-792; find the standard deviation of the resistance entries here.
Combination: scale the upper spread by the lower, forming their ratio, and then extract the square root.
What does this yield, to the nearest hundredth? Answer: 0.51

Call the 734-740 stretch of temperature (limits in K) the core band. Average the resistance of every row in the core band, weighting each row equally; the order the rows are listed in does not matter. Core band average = 49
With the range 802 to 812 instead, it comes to 58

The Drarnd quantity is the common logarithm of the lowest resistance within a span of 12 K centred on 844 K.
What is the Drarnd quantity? 1.76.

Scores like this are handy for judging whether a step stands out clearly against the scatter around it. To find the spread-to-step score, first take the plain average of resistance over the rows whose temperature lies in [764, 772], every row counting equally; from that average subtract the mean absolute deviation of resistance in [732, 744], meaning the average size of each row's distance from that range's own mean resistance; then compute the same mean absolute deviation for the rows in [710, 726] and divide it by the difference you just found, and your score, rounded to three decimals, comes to 0.067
